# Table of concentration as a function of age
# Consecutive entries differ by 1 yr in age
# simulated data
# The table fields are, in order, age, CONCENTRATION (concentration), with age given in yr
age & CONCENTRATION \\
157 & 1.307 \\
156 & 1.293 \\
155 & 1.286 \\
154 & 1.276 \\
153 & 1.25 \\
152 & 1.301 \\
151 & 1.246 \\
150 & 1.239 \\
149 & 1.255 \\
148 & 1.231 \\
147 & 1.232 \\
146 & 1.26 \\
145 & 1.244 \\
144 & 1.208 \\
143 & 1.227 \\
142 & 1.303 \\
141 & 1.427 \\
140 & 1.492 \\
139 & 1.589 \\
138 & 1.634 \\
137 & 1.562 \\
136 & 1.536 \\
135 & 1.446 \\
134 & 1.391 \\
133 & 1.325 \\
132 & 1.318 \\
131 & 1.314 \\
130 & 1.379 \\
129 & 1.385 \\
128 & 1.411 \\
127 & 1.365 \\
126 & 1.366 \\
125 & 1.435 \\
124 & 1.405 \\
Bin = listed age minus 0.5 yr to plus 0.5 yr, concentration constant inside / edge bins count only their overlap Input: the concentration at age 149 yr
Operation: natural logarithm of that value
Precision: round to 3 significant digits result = 0.227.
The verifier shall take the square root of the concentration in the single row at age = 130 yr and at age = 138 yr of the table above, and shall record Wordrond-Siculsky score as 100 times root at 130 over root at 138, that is 92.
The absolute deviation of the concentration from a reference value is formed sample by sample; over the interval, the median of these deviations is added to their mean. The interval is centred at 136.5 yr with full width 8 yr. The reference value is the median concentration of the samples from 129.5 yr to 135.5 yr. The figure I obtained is 0.31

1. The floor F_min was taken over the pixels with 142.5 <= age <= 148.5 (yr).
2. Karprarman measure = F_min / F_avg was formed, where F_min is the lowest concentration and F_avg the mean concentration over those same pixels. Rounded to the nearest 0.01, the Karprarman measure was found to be 0.98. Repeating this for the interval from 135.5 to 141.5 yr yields 0.93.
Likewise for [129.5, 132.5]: 0.98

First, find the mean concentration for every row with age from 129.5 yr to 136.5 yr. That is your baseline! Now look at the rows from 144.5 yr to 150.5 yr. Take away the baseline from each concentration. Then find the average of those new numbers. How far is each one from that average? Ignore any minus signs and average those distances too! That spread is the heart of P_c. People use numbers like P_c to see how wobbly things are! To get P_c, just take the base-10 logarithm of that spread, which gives -2.0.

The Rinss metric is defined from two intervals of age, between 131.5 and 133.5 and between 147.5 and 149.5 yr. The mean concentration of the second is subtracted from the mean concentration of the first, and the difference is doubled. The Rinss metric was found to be 0.16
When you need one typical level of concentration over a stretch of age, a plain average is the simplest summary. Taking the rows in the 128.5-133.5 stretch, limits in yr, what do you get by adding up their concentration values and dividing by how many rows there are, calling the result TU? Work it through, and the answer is 1.34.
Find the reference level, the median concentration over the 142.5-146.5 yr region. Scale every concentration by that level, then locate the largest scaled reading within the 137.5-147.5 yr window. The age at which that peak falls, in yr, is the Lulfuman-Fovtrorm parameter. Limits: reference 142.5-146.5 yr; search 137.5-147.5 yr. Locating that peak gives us 138 yr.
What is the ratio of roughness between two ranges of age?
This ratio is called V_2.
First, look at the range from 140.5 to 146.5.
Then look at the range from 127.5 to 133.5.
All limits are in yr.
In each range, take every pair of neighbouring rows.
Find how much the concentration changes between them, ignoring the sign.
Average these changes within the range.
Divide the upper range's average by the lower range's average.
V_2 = 2.5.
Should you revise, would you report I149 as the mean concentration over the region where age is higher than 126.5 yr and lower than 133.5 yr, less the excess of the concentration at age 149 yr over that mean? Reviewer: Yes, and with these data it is 1.5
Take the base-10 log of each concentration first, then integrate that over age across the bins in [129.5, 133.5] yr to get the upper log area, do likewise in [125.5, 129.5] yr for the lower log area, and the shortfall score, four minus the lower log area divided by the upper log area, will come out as 2.9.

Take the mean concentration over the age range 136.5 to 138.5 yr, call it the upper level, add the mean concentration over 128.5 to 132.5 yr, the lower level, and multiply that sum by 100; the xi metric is 295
